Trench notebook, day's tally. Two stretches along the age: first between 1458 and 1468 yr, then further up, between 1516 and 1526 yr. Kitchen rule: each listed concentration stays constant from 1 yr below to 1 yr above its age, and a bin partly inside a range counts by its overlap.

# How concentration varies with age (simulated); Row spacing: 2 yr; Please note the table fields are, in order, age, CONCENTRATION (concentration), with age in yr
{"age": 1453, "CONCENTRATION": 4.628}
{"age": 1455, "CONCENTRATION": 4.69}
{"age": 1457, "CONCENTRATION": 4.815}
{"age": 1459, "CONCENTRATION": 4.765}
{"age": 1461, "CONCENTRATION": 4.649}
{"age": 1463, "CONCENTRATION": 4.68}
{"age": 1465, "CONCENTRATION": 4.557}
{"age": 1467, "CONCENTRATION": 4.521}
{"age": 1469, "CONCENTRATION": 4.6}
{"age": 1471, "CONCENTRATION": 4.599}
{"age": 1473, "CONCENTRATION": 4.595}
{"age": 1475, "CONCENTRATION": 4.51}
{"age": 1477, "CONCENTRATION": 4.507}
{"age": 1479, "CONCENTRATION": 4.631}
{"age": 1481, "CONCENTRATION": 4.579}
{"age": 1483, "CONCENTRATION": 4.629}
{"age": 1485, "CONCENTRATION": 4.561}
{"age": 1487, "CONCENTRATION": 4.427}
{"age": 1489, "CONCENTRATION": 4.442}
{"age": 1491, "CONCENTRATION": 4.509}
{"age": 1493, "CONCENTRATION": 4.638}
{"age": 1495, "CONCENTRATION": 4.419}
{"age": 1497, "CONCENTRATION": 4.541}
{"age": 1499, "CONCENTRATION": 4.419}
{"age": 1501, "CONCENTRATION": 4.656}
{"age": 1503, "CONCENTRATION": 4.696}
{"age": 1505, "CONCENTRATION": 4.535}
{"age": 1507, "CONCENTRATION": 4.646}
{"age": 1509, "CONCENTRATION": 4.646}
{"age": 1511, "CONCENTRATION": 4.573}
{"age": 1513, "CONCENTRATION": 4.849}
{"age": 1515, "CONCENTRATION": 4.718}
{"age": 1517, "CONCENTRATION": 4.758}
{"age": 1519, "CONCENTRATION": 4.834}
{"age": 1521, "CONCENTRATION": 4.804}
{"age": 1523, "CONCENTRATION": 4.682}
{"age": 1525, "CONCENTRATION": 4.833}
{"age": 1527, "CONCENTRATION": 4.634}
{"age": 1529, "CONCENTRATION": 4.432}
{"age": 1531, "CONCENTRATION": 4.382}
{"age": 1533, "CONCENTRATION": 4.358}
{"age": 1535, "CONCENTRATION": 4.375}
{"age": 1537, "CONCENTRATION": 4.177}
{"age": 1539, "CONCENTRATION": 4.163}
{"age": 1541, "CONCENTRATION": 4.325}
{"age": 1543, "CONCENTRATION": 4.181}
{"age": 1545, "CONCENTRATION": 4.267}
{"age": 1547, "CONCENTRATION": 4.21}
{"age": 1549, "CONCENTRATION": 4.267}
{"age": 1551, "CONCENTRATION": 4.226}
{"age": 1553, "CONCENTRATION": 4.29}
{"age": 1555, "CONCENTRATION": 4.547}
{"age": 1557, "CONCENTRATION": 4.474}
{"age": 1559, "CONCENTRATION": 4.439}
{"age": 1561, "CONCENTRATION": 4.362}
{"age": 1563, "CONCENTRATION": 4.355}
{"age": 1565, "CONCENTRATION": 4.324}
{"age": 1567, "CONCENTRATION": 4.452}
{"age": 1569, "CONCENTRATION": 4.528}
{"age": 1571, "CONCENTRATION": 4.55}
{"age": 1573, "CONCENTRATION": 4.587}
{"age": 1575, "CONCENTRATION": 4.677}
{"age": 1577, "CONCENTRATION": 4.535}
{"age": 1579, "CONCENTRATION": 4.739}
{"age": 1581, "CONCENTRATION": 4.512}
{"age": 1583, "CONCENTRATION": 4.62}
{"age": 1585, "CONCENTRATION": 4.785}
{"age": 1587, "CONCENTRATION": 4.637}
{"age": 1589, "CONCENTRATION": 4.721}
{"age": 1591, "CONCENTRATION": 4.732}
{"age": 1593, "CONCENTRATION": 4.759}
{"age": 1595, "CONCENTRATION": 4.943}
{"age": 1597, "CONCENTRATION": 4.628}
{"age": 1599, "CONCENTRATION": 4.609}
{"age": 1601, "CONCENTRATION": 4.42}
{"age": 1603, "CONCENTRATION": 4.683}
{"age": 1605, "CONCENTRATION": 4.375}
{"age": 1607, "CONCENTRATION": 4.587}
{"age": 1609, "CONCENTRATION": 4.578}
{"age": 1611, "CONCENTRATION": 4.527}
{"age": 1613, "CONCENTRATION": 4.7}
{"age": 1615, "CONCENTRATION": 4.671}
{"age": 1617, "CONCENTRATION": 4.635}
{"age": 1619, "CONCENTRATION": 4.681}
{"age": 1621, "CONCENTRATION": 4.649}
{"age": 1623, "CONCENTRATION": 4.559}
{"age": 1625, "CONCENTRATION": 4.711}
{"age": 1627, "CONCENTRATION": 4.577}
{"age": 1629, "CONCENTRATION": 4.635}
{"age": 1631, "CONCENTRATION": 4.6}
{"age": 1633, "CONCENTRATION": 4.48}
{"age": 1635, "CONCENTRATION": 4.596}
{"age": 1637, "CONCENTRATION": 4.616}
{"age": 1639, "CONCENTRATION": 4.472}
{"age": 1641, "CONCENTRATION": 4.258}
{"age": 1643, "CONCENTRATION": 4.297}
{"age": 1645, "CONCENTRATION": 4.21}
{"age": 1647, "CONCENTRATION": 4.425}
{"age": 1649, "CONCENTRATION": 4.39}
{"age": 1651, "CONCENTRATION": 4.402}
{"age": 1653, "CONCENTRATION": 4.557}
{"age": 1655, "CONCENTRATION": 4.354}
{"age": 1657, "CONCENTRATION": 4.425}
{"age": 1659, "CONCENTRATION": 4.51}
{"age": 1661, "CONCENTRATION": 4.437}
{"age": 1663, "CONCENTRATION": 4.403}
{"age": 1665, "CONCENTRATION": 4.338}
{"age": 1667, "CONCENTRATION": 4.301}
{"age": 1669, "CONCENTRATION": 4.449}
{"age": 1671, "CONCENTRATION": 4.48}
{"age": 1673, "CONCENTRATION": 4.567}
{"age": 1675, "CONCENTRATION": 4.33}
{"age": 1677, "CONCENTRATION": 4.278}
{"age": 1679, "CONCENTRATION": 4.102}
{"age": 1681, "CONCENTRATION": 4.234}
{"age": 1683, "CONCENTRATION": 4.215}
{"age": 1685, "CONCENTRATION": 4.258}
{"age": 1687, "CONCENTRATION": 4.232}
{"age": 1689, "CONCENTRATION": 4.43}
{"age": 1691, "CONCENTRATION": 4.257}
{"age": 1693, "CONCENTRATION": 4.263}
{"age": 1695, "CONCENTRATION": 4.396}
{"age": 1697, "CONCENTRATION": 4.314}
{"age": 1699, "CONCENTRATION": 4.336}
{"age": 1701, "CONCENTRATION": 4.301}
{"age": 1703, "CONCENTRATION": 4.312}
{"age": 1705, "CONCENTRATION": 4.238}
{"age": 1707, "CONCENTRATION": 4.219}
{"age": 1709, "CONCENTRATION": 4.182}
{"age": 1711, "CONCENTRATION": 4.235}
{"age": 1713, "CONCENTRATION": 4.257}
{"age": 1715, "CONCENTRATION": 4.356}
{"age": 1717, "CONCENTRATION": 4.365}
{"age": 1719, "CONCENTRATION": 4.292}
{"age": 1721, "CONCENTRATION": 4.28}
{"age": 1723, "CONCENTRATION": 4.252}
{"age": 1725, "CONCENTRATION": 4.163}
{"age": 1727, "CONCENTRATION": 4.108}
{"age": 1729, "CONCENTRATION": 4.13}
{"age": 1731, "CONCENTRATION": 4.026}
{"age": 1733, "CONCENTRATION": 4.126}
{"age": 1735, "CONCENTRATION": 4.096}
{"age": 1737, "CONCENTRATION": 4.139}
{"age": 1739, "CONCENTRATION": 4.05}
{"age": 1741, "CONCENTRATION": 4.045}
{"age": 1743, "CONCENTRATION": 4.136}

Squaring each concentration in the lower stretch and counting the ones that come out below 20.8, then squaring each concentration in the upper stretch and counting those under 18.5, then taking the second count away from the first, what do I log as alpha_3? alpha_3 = 2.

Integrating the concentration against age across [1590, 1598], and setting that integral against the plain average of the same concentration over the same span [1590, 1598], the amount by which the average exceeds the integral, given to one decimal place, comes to -33.4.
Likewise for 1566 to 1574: -31.7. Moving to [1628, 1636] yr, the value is -32.0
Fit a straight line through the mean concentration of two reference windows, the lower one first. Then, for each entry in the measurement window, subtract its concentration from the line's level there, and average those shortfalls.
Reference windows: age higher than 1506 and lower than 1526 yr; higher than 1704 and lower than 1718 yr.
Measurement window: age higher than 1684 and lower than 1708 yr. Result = 0.00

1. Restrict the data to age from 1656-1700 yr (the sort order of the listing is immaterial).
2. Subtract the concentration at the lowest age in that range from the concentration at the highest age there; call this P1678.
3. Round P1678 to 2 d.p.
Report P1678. -0.09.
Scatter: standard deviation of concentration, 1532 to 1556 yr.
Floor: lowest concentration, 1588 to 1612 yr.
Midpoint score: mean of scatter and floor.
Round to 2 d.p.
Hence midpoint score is 2.24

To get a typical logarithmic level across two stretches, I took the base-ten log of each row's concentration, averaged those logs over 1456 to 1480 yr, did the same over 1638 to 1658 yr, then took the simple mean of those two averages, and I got 0.653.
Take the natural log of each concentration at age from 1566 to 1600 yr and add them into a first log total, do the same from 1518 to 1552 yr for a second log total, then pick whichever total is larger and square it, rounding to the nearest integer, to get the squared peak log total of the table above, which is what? 682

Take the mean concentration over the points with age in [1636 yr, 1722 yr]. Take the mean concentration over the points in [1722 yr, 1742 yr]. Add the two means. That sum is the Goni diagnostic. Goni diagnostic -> 8.45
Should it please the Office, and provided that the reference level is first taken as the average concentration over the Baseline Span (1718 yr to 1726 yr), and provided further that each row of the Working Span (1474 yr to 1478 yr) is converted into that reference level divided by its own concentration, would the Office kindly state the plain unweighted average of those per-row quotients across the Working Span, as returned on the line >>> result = 0.94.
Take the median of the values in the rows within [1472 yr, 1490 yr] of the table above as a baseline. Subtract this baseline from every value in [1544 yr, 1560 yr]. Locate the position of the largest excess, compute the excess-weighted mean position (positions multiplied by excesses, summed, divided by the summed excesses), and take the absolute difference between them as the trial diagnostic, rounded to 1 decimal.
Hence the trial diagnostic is 4.9 yr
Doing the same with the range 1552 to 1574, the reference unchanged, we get 12.6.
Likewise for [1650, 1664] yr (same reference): 4.2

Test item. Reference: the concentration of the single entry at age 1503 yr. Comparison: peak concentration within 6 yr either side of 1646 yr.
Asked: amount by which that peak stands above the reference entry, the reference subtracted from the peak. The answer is -0.27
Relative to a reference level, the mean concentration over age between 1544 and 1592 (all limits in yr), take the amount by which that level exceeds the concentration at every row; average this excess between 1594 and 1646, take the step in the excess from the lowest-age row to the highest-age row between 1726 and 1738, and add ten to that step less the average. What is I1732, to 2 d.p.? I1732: 10.04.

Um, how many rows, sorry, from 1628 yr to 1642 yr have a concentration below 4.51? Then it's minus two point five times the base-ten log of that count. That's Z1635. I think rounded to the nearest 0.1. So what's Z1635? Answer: -1.2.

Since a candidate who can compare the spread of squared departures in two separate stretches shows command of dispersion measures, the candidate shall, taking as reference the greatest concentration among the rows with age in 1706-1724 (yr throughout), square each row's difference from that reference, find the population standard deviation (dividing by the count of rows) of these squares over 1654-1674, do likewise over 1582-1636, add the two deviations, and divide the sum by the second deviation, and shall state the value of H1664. 1.18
